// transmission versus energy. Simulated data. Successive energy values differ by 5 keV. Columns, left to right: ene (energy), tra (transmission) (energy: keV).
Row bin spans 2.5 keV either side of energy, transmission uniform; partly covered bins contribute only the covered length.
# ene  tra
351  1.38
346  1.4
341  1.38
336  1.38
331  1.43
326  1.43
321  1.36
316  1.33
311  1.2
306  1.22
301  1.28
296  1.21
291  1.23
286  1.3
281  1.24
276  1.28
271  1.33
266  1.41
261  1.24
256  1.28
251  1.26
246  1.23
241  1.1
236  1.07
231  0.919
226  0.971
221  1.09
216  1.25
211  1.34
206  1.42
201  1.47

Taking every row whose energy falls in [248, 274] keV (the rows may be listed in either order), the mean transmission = 1.30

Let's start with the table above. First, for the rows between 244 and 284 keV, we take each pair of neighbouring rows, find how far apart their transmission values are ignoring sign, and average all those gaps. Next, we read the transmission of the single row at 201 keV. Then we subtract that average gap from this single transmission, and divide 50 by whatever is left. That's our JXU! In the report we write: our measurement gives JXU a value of 35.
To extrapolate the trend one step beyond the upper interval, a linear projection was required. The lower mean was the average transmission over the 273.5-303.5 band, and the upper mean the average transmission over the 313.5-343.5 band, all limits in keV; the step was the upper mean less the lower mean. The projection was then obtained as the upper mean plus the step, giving 1.51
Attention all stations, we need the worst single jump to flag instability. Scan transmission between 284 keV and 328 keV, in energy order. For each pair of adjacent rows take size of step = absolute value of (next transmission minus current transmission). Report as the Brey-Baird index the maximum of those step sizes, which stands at 0.13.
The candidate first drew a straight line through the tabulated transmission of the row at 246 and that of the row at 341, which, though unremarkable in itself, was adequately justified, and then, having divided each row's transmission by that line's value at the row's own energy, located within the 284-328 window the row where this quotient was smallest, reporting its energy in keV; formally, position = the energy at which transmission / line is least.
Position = 311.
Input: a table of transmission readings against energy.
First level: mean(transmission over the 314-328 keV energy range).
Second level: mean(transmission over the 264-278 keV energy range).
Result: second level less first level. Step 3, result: -0.03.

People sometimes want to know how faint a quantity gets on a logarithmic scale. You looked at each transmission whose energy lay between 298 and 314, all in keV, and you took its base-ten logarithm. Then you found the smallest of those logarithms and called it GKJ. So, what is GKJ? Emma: 0.08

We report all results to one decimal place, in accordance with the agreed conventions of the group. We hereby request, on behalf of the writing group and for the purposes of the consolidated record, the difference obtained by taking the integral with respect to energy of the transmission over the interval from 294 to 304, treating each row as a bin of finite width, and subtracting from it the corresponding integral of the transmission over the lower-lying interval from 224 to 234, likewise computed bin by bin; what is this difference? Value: 3.0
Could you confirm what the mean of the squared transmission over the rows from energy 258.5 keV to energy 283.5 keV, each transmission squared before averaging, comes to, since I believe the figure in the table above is 1.69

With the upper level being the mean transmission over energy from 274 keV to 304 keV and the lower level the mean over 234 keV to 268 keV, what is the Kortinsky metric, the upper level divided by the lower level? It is 1.02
